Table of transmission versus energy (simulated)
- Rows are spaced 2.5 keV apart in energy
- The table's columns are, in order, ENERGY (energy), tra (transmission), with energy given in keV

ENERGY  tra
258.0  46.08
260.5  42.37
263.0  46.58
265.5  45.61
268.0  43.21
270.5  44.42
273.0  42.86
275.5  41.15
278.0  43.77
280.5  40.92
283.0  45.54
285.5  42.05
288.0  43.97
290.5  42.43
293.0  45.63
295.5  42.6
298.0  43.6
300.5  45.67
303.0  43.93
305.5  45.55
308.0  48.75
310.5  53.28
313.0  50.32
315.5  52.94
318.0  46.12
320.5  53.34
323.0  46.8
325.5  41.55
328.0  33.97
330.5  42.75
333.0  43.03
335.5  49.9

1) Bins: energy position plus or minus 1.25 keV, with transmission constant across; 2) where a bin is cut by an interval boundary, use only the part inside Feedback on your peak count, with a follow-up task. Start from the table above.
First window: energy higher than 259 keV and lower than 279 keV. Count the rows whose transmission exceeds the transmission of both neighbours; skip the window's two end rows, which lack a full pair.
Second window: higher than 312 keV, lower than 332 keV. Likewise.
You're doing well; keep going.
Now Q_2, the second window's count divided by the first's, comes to 1.0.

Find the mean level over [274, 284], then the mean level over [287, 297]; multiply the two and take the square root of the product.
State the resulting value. 43.2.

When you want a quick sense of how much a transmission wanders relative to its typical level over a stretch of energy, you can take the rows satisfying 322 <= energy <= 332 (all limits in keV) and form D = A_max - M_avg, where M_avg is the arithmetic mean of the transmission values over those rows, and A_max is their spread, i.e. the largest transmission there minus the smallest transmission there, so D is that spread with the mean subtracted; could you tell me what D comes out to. -28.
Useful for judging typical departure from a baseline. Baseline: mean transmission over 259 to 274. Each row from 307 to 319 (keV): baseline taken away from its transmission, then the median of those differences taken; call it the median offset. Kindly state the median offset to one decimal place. 6.1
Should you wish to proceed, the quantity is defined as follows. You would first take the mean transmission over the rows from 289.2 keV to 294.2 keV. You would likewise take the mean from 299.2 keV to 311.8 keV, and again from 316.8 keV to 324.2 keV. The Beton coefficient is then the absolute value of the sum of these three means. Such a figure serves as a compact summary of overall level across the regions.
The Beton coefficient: 140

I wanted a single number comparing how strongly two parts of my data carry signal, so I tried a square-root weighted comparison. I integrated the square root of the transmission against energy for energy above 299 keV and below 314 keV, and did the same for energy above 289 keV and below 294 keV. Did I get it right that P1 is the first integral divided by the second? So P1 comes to 3.13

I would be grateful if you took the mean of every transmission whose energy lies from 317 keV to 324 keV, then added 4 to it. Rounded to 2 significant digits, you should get 53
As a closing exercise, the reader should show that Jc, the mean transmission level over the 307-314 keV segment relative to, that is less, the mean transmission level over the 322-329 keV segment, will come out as 10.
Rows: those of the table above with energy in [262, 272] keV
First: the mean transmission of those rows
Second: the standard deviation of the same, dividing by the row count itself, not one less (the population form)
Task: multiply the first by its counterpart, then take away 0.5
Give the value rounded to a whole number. 56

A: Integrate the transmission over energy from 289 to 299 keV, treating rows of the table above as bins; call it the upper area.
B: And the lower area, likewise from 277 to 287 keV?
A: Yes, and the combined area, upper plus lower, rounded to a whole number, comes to 866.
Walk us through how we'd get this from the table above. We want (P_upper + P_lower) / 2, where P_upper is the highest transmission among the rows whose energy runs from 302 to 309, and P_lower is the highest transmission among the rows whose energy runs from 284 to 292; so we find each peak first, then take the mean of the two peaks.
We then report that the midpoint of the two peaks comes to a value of 46.4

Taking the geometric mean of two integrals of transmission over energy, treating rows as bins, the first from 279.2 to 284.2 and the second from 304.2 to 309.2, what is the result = 226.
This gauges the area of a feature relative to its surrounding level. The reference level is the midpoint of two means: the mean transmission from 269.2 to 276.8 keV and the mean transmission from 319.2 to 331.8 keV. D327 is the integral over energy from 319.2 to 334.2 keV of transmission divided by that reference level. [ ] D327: 15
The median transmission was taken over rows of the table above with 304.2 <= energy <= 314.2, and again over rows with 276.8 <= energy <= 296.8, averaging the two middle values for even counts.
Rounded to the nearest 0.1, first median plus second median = 92.7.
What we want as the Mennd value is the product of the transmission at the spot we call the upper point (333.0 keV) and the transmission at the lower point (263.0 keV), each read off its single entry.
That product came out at 2004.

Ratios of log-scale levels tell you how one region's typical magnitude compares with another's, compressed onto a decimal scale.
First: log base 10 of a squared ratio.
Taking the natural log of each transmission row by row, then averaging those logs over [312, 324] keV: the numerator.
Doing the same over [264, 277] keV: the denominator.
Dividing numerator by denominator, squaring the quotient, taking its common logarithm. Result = 0.031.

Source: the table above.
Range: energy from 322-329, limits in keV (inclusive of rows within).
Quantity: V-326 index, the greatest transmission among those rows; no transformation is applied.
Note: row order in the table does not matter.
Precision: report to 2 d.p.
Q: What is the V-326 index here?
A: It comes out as 46.80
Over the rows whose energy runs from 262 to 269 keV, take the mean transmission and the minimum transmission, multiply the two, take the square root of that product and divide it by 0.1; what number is 442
